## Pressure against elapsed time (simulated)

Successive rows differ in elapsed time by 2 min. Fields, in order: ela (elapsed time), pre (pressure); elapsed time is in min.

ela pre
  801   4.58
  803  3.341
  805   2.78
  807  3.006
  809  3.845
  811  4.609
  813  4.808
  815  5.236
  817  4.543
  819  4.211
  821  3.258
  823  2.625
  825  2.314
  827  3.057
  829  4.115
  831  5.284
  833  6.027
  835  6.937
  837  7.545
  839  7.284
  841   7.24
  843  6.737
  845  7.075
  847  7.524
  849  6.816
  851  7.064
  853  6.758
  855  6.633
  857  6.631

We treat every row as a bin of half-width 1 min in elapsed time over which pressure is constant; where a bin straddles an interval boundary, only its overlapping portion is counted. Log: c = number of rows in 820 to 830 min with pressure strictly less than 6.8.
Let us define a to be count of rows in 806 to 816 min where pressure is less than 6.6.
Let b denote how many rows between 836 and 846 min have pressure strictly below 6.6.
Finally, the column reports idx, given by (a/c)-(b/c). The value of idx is 1.0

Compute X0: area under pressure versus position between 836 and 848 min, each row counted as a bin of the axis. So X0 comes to 87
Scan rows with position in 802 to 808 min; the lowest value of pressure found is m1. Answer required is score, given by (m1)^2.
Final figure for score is 8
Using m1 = 2.78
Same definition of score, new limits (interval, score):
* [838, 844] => 45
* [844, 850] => 46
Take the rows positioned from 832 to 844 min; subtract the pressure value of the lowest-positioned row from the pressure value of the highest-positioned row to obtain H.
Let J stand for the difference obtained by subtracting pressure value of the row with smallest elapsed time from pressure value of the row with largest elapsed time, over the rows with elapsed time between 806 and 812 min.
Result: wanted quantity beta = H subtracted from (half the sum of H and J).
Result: 0.4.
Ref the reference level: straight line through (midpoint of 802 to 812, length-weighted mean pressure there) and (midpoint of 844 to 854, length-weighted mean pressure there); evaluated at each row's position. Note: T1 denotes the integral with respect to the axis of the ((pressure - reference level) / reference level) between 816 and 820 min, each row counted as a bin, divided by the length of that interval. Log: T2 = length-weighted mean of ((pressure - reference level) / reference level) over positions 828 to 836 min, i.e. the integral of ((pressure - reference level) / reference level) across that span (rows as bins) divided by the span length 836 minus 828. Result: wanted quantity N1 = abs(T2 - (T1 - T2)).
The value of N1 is 0.01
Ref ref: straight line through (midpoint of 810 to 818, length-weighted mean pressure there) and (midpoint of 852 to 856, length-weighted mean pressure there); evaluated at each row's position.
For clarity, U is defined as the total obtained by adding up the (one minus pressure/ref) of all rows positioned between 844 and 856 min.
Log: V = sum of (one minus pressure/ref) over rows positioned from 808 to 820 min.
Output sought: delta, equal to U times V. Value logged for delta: -0.1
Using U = -0.4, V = 0.3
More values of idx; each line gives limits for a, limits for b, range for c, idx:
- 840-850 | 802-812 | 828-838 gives -1.7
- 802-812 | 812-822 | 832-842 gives 0.0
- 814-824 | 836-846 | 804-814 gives 1.0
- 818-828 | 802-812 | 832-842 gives 0.0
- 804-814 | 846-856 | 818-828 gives 1.0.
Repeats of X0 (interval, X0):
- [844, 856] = 84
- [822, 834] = 47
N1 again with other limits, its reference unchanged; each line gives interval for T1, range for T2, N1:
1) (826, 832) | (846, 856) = 0.16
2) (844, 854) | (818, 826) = 0.69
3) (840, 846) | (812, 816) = 0.37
